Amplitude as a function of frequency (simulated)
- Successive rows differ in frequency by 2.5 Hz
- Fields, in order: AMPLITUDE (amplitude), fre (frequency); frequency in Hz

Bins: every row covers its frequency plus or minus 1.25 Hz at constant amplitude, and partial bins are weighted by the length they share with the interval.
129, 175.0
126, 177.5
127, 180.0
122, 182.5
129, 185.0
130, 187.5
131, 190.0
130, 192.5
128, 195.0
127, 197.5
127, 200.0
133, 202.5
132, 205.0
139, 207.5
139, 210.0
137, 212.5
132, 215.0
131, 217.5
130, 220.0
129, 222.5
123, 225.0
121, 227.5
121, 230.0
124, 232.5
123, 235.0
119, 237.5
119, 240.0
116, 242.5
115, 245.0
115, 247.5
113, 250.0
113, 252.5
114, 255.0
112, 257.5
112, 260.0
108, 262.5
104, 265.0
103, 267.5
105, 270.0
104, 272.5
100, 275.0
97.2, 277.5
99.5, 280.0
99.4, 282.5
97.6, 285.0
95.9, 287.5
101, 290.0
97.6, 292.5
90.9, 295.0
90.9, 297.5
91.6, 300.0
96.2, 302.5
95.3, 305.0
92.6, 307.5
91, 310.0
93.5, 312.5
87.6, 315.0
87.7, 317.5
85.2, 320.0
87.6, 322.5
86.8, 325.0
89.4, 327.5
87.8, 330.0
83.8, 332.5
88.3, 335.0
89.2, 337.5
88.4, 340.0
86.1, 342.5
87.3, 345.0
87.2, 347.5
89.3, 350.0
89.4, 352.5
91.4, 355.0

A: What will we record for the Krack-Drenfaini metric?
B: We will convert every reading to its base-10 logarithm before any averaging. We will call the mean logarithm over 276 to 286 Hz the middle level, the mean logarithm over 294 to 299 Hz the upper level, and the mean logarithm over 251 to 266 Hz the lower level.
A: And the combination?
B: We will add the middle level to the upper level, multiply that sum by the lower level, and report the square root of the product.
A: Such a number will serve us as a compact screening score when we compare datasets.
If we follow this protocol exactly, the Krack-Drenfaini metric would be 2.84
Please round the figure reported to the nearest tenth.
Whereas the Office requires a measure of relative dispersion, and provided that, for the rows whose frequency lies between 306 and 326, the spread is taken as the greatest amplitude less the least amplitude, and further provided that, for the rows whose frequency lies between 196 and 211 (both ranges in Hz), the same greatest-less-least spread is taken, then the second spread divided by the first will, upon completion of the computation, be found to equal 1.4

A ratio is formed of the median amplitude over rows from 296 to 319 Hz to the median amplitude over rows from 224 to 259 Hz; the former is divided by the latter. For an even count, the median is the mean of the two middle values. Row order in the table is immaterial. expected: 0.78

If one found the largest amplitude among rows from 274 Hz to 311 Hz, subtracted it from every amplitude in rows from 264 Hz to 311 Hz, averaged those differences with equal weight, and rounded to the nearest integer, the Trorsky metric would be -3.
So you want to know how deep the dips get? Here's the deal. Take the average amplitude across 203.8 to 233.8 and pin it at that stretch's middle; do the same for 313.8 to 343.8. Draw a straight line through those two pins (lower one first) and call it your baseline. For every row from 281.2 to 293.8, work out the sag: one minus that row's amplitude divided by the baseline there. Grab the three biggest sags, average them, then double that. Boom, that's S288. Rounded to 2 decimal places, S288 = 0.13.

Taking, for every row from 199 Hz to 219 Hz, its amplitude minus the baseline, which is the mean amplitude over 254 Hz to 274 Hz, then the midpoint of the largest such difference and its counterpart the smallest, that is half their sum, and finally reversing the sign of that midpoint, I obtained -25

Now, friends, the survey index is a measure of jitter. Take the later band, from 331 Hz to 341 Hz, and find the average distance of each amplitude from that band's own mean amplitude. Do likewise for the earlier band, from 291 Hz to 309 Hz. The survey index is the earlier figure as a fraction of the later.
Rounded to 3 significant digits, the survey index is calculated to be 1.32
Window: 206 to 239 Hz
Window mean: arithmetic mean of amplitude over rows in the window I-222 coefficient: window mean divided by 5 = 26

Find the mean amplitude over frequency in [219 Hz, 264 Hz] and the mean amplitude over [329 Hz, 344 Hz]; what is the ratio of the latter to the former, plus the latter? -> 88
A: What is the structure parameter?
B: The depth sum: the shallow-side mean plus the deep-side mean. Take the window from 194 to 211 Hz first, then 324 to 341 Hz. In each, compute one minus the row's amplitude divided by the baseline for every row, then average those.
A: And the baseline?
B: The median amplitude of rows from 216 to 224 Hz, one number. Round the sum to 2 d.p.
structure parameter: 0.31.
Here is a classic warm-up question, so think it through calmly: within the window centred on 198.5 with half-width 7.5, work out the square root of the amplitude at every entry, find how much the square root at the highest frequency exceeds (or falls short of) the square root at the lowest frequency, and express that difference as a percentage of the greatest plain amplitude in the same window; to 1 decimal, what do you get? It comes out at 0.1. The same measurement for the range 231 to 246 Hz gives -0.3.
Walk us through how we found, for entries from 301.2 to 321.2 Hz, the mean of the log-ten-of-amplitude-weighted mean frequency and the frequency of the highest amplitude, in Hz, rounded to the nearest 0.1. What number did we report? 306.9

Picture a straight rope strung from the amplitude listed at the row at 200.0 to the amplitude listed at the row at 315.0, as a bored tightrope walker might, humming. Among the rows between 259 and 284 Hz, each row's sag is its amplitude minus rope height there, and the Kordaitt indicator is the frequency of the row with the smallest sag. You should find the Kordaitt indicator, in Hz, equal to 277.5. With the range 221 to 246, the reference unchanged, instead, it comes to 245.0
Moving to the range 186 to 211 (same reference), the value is 187.5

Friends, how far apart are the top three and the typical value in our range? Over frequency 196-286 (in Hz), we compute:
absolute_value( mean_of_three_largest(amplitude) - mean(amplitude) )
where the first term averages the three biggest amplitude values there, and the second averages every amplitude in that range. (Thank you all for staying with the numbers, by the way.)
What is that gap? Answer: 21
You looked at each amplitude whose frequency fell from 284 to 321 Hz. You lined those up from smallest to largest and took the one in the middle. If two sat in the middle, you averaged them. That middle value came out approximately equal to 93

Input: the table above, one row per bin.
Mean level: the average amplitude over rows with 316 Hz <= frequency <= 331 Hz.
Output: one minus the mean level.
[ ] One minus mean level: -86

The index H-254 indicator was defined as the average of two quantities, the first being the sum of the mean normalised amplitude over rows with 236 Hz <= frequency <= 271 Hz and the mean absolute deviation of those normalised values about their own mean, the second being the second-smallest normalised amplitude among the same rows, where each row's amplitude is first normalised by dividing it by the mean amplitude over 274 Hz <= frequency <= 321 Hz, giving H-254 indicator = 1.17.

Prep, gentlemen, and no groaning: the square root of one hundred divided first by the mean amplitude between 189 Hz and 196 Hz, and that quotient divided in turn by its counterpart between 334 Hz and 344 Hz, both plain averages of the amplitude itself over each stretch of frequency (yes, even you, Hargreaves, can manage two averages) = 0.094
